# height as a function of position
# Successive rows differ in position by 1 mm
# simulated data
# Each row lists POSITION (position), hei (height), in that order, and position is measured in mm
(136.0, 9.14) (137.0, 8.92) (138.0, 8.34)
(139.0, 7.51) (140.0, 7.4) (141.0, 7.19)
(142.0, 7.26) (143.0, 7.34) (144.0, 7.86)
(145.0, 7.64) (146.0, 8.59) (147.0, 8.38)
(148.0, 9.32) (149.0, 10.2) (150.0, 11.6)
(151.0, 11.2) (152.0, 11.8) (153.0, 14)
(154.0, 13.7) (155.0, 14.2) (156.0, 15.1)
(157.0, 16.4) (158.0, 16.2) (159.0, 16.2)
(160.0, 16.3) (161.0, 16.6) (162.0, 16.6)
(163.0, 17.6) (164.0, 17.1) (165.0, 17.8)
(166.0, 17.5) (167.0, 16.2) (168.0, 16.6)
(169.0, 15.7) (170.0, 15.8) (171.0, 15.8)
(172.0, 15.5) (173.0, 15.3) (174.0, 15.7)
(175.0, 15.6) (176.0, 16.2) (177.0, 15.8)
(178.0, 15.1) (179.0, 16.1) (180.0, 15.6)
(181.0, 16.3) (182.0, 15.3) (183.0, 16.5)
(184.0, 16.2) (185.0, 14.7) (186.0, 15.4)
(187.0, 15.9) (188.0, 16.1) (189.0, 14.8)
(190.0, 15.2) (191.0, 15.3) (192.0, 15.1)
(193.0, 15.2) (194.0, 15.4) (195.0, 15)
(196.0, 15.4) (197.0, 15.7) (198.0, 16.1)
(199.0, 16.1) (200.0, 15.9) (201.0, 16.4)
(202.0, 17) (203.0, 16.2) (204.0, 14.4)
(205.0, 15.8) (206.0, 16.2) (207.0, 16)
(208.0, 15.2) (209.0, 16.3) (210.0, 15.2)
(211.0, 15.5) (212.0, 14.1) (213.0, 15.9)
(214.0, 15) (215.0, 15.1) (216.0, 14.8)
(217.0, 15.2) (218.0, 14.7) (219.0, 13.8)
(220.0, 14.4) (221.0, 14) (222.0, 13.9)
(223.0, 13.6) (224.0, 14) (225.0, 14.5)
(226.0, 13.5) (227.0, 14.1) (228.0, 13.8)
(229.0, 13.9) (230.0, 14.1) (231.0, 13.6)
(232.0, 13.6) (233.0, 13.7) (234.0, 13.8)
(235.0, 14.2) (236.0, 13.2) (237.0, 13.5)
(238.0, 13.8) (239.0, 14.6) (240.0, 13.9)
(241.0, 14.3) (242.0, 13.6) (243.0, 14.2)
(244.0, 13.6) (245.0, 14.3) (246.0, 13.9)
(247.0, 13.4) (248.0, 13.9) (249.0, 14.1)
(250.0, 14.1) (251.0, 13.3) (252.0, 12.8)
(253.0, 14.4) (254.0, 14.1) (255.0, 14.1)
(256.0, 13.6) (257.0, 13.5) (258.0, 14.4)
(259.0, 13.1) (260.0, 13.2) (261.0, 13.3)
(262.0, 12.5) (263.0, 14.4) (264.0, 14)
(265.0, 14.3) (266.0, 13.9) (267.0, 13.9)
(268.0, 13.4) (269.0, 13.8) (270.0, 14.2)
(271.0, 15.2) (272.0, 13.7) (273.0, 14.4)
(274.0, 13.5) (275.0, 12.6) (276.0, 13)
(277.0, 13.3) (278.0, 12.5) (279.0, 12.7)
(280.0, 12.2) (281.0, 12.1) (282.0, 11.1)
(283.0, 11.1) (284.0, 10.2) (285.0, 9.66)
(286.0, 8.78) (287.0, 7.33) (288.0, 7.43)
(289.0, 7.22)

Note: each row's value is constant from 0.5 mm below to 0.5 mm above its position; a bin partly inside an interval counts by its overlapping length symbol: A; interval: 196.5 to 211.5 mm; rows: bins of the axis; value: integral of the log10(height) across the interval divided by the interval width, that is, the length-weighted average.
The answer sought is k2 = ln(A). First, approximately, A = 1.20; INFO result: 0.18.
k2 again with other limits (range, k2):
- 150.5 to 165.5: 0.17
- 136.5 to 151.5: -0.07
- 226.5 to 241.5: 0.13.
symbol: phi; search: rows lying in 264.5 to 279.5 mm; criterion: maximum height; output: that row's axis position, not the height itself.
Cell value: 271.0 mm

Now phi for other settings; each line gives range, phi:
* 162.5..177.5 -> 165.0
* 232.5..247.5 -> 239.0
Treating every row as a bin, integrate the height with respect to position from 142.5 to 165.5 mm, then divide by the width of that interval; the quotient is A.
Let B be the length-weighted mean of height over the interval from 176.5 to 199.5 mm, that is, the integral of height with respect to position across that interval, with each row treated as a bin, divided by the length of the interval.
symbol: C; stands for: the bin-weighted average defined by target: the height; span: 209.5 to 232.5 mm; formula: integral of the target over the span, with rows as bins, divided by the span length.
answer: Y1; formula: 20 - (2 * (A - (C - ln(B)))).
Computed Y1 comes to 17.0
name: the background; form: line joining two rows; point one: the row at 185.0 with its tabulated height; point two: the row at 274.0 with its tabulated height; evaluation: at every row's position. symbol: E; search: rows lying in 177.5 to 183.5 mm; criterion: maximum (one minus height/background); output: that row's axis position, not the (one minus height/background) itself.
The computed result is 178.0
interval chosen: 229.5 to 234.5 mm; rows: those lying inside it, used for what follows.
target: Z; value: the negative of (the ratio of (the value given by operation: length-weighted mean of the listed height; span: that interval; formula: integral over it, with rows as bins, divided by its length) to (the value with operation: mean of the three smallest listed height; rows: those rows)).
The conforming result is -1.01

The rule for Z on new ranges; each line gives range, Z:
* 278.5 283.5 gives -1.04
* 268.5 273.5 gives -1.03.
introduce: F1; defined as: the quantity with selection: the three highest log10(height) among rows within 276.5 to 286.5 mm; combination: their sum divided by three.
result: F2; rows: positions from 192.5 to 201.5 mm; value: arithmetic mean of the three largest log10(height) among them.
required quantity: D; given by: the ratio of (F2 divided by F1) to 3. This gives 0.364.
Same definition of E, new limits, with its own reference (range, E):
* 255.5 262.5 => 262.0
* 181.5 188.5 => 185.0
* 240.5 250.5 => 247.0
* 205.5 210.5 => 208.0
